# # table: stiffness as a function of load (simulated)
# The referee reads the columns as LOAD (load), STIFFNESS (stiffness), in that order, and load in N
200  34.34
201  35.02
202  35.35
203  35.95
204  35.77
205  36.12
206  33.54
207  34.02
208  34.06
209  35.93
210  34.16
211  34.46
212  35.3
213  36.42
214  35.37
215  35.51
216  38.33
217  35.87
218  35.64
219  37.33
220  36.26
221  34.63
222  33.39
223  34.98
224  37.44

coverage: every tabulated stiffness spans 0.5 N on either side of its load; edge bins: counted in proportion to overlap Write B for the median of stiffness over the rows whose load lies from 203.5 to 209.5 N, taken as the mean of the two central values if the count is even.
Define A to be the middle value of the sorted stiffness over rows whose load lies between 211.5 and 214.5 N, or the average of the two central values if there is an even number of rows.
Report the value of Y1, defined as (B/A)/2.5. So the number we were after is 0.395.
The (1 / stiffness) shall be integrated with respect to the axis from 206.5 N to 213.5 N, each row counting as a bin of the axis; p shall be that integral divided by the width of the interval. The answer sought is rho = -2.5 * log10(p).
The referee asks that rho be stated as 3.86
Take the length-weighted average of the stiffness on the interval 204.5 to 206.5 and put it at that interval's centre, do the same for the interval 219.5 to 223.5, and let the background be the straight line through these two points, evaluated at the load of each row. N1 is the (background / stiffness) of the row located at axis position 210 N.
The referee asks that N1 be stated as 1.02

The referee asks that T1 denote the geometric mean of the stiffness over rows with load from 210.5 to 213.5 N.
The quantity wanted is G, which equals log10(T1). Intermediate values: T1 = 35.4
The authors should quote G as 1.55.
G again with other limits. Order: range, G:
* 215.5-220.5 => 1.56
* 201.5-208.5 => 1.54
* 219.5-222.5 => 1.54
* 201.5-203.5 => 1.55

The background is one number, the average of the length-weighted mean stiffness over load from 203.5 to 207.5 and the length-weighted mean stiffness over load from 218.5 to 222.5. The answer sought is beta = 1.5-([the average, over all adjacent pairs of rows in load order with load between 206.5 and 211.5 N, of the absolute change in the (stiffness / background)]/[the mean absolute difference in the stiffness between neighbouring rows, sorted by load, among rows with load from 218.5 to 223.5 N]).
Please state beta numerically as 1.480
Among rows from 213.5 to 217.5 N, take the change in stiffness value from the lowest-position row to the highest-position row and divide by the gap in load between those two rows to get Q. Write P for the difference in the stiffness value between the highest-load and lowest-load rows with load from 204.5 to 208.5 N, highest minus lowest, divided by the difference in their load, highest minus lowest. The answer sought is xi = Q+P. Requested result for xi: -0.52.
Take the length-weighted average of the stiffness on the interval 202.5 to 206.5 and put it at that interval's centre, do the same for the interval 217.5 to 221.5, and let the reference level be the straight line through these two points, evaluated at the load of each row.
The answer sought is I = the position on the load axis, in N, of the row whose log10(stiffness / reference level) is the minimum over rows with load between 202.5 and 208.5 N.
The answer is 206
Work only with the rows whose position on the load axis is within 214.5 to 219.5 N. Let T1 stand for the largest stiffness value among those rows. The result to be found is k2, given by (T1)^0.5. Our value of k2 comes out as 6.19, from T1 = 38.33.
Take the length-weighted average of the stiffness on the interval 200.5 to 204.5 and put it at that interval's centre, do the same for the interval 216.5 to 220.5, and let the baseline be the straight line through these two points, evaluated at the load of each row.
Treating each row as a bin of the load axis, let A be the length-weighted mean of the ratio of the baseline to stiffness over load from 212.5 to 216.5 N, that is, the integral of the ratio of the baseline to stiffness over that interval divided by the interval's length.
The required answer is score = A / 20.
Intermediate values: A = 0.99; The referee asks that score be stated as 0.0496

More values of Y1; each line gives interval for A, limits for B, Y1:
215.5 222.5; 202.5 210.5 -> 0.390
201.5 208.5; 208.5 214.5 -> 0.400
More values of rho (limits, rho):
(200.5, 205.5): 3.88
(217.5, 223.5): 3.87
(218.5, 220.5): 3.91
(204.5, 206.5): 3.85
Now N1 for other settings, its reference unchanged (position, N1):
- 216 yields 0.91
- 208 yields 1.02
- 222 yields 1.04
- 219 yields 0.93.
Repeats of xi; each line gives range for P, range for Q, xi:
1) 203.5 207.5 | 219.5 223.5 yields -1.01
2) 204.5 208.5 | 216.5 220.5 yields -0.56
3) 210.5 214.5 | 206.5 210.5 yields 0.35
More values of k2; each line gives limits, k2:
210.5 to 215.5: 6.03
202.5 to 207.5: 6.01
